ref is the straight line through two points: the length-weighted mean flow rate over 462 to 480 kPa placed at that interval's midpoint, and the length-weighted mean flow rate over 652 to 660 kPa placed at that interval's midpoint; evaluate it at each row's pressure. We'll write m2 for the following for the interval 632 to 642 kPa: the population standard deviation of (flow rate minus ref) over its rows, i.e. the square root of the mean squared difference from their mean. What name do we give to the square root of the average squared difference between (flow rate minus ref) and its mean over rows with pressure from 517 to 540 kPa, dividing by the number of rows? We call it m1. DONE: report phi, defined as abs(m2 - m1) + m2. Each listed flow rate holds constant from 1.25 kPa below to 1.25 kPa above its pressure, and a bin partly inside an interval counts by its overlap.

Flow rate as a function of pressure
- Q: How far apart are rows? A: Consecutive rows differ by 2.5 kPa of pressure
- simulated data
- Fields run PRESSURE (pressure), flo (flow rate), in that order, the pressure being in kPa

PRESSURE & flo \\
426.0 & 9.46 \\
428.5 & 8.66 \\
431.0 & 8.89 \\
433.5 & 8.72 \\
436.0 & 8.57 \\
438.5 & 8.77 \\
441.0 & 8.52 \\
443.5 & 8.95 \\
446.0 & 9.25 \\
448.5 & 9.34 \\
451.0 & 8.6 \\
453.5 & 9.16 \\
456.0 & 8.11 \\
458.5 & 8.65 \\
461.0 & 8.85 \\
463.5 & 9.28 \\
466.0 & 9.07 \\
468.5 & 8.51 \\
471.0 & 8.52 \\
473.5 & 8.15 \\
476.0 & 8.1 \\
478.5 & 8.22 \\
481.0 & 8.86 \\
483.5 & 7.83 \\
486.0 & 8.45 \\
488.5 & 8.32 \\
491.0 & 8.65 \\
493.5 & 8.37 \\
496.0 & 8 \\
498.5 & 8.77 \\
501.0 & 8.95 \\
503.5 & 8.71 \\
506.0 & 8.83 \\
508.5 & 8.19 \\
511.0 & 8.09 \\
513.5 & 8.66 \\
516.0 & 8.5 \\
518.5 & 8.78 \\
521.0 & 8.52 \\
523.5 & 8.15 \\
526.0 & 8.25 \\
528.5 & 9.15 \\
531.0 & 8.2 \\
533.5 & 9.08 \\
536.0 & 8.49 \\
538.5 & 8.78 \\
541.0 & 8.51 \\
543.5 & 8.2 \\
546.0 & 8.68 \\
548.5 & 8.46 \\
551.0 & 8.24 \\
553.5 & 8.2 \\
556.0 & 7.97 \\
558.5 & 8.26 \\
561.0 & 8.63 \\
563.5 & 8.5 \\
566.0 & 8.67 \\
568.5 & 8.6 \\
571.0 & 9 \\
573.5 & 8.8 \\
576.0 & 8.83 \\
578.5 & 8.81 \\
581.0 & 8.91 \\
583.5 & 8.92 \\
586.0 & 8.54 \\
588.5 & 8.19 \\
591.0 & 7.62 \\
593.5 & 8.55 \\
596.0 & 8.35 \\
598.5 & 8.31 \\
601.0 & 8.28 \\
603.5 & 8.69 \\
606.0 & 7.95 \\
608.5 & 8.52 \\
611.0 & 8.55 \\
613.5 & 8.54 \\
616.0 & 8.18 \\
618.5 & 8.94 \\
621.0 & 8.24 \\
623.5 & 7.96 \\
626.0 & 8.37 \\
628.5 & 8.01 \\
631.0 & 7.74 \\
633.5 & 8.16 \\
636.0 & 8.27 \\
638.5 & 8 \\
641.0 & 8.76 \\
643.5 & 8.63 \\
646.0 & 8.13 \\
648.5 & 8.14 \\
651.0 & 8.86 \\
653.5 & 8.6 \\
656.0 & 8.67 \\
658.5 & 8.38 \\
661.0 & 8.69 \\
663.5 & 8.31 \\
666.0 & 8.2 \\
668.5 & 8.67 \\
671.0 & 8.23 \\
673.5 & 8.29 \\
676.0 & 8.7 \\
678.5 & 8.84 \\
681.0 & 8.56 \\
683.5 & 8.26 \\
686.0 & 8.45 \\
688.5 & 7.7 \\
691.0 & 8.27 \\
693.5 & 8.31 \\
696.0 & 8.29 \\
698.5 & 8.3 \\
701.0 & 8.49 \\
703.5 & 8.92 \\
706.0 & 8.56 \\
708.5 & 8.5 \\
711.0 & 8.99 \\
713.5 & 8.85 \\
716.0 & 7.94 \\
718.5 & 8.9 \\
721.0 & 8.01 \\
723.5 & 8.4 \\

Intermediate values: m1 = 0.35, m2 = 0.28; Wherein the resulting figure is 0.35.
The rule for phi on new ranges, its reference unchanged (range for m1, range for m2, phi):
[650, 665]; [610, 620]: 0.35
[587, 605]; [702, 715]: 0.31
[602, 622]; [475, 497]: 0.31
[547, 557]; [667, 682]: 0.27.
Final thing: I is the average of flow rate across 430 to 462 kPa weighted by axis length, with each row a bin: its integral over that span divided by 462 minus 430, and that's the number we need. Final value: 8.80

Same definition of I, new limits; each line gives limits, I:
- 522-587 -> 8.57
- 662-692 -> 8.38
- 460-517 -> 8.52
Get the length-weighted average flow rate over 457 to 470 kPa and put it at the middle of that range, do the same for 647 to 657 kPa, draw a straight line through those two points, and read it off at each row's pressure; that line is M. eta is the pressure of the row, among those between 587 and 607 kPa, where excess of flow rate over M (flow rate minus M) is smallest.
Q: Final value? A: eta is 591.0 kPa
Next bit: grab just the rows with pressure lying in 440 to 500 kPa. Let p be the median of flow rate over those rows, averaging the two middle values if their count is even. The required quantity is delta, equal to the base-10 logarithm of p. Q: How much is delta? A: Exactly 0.9325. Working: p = 8.56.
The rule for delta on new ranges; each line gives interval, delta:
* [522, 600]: 0.9299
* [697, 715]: 0.9325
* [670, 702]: 0.9191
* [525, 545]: 0.9294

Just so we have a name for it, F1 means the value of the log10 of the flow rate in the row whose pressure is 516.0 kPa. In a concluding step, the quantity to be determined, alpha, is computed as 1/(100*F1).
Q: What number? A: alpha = 0.0108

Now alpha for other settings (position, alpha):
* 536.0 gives 0.0108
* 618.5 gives 0.0105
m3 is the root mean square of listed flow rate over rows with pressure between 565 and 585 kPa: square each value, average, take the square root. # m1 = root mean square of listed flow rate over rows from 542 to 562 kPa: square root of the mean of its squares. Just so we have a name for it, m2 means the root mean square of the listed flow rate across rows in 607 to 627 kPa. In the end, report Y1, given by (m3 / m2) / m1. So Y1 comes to 0.126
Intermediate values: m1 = 8.33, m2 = 8.4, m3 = 8.82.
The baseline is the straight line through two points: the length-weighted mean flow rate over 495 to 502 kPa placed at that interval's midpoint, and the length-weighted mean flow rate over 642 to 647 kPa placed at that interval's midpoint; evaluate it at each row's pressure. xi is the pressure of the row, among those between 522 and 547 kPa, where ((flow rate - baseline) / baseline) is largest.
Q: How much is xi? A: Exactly 528.5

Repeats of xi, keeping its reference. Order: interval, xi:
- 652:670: 661.0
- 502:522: 506.0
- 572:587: 583.5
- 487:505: 501.0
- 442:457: 448.5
